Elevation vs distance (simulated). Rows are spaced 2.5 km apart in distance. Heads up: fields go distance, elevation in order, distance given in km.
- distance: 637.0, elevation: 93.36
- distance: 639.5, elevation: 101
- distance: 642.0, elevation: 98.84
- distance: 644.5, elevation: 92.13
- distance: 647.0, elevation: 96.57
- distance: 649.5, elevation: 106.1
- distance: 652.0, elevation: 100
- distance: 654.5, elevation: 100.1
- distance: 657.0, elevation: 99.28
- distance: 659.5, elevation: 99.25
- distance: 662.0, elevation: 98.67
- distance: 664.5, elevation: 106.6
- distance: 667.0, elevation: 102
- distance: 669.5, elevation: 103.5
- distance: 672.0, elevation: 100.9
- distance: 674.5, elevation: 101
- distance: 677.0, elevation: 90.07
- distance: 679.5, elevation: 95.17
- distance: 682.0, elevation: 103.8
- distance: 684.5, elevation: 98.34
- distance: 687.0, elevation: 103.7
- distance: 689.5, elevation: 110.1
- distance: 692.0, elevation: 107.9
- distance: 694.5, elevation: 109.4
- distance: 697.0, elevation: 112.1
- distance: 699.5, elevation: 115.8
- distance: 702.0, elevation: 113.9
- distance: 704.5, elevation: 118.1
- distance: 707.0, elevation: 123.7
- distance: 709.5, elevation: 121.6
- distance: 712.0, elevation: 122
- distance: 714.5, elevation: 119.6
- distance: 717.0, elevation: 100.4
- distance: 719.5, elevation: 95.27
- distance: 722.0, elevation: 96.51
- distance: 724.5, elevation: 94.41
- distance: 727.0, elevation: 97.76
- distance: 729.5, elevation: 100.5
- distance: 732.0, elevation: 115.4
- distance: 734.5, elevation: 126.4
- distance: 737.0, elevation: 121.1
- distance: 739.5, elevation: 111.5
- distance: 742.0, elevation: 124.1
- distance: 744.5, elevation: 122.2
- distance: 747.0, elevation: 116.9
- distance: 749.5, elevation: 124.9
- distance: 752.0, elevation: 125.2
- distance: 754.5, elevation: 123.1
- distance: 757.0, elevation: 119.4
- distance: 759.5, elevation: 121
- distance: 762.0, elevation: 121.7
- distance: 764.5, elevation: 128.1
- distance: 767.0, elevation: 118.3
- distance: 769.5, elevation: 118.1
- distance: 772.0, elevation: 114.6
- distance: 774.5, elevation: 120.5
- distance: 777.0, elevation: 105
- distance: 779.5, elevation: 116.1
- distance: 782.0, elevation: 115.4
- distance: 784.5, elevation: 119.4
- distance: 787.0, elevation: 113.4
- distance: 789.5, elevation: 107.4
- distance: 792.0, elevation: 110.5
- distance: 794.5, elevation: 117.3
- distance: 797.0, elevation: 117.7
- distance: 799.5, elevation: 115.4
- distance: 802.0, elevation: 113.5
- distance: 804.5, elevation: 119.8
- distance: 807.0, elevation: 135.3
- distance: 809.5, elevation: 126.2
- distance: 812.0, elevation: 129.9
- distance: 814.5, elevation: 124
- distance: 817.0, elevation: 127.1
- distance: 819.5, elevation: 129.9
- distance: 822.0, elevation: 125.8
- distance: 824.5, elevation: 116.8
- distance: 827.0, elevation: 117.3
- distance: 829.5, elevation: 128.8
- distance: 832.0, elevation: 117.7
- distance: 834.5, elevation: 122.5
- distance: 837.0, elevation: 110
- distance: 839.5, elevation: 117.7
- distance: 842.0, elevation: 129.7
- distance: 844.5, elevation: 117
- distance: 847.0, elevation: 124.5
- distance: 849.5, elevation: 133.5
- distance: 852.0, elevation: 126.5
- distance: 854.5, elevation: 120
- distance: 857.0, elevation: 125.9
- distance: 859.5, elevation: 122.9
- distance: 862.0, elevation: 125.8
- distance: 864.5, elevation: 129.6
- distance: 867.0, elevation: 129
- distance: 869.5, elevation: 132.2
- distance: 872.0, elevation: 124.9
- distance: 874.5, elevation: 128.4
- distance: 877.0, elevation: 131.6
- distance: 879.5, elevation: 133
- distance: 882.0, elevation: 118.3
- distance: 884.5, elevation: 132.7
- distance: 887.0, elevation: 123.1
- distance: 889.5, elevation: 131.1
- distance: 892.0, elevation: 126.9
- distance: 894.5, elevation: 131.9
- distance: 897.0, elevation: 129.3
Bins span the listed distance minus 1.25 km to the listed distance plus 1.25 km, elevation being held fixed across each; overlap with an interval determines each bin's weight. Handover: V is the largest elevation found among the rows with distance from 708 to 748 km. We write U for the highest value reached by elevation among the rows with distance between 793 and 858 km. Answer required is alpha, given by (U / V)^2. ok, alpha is 1.15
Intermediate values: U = 135.3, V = 126.4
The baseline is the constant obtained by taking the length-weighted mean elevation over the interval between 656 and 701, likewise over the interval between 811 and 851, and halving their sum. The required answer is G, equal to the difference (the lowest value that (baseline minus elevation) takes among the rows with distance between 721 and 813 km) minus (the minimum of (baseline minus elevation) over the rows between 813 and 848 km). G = -5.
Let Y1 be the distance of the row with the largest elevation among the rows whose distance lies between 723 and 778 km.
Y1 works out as 764.5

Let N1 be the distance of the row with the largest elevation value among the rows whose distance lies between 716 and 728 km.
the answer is 717.0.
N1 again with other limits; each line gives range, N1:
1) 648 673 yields 664.5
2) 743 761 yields 752.0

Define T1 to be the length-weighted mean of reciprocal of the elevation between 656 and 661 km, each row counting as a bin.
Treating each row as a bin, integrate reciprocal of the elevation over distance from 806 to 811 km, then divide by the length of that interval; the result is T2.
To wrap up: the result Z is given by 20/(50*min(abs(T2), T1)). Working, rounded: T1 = 0.0101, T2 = 0.0077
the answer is 52.1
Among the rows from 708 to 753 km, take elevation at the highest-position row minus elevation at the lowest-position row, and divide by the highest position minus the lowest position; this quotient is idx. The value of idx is 0.1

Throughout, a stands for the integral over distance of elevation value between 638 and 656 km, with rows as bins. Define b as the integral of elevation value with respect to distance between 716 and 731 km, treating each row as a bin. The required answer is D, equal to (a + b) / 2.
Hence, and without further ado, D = 1625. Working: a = 1785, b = 1466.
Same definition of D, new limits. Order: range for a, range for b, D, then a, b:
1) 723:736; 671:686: 1432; 1391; 1474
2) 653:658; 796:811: 1161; 499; 1823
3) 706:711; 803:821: 1452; 613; 2290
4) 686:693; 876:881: 705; 751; 658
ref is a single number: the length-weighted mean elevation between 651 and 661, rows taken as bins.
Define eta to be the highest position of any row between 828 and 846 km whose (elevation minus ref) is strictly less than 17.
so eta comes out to 837.0 km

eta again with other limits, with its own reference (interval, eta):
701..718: 717.0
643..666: 664.5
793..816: 802.0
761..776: 772.0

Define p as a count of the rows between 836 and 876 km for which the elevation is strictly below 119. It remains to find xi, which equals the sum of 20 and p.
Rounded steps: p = 3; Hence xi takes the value 23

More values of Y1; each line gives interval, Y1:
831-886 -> 849.5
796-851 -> 807.0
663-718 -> 707.0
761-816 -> 807.0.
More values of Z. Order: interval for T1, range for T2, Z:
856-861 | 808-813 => 51.3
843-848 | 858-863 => 49.7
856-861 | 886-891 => 50.9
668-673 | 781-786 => 46.9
